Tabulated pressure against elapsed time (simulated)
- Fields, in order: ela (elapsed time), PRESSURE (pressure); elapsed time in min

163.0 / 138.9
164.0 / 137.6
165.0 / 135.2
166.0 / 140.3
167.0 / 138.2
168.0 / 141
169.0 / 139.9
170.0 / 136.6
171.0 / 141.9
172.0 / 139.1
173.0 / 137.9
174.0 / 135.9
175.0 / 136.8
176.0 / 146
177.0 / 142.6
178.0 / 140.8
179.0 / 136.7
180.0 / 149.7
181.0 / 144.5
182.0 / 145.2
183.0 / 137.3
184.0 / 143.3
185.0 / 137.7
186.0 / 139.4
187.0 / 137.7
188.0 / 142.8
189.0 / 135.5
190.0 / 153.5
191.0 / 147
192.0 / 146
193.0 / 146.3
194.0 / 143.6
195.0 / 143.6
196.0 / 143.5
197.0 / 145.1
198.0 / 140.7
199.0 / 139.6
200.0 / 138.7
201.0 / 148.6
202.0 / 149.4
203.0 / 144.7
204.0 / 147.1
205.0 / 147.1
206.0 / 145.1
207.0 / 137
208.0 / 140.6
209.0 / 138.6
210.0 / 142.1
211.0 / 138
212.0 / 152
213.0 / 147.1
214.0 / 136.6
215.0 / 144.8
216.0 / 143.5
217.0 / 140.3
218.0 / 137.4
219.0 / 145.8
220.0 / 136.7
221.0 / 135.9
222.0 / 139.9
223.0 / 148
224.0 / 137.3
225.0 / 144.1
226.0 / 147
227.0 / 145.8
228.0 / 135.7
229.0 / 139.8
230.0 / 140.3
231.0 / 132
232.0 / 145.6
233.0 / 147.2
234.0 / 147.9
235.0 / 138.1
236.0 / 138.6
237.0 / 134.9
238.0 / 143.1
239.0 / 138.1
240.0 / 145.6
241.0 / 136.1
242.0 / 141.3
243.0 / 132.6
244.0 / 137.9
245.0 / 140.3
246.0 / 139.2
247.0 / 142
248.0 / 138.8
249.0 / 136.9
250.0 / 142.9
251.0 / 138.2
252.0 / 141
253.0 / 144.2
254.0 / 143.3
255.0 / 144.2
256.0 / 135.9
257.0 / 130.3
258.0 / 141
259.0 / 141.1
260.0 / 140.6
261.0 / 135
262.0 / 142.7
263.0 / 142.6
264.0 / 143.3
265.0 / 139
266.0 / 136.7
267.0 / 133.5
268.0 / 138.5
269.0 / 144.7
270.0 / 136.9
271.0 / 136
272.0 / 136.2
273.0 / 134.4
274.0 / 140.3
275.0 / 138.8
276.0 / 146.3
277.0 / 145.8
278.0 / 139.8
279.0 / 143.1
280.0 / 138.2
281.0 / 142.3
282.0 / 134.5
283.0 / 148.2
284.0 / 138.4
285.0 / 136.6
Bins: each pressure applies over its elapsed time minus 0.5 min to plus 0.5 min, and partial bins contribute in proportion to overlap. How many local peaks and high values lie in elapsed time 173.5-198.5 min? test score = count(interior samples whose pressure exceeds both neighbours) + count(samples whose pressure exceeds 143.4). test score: 21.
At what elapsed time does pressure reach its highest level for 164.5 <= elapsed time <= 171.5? 171.0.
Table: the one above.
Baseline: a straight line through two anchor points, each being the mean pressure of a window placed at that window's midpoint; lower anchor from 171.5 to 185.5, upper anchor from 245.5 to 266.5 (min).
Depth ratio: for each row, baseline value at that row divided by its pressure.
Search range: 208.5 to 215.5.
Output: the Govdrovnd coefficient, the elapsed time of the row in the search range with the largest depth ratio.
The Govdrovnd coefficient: 214.0 min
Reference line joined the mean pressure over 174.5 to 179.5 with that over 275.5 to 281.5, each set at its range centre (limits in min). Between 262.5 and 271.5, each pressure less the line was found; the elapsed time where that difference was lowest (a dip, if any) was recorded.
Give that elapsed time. 267.0 min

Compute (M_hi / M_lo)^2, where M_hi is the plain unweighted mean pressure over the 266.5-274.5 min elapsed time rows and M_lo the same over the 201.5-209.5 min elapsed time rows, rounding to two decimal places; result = 0.92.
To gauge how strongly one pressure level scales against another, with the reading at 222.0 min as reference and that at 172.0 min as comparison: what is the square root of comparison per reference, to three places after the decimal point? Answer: 0.997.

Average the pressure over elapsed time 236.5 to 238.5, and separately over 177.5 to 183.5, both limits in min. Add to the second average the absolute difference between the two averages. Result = 146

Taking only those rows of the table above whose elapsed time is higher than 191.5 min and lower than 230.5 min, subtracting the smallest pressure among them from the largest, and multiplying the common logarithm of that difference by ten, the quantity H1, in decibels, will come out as 12.1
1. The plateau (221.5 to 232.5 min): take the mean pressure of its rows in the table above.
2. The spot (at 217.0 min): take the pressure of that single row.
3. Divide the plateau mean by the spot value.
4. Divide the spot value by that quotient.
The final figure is 139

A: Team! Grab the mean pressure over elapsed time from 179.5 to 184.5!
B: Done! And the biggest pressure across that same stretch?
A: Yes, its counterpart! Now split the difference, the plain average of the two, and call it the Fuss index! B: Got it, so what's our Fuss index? 147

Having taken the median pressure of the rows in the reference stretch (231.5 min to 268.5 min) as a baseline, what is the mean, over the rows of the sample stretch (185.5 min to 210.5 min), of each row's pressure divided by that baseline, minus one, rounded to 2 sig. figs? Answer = 0.022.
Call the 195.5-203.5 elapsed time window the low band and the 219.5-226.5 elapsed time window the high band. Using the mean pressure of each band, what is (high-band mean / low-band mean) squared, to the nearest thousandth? 0.965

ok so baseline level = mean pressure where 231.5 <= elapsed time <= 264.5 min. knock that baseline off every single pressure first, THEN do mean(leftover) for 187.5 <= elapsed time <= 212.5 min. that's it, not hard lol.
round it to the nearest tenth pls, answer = 3.5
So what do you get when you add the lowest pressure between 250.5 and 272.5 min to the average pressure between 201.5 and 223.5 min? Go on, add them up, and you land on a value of 273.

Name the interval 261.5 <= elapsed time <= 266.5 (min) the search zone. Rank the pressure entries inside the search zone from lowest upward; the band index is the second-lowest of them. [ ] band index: 139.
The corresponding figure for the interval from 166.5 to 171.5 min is 138.2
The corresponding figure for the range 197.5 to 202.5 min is 139.6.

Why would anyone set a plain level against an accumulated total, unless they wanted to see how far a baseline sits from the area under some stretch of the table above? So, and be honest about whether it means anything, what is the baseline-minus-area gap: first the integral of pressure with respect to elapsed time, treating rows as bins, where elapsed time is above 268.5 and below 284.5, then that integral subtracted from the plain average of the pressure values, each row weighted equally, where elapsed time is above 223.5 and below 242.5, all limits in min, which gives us -2103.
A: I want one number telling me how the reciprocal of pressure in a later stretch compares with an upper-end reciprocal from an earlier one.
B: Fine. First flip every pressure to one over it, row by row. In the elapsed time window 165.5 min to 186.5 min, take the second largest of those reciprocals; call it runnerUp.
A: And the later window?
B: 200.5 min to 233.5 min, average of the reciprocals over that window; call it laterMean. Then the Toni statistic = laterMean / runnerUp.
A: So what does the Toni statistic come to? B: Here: 0.960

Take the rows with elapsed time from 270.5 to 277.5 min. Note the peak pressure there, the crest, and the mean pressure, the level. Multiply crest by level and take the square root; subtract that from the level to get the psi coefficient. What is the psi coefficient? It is -3.27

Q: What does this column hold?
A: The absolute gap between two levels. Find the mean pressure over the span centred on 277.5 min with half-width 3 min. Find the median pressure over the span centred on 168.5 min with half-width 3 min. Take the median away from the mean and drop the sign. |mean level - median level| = 1.9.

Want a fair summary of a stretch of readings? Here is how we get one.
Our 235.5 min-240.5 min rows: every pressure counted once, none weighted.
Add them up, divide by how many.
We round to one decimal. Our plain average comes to 140.1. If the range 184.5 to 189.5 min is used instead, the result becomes 138.6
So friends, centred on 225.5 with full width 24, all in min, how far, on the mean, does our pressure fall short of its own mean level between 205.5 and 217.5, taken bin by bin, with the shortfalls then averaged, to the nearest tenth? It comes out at 1.2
